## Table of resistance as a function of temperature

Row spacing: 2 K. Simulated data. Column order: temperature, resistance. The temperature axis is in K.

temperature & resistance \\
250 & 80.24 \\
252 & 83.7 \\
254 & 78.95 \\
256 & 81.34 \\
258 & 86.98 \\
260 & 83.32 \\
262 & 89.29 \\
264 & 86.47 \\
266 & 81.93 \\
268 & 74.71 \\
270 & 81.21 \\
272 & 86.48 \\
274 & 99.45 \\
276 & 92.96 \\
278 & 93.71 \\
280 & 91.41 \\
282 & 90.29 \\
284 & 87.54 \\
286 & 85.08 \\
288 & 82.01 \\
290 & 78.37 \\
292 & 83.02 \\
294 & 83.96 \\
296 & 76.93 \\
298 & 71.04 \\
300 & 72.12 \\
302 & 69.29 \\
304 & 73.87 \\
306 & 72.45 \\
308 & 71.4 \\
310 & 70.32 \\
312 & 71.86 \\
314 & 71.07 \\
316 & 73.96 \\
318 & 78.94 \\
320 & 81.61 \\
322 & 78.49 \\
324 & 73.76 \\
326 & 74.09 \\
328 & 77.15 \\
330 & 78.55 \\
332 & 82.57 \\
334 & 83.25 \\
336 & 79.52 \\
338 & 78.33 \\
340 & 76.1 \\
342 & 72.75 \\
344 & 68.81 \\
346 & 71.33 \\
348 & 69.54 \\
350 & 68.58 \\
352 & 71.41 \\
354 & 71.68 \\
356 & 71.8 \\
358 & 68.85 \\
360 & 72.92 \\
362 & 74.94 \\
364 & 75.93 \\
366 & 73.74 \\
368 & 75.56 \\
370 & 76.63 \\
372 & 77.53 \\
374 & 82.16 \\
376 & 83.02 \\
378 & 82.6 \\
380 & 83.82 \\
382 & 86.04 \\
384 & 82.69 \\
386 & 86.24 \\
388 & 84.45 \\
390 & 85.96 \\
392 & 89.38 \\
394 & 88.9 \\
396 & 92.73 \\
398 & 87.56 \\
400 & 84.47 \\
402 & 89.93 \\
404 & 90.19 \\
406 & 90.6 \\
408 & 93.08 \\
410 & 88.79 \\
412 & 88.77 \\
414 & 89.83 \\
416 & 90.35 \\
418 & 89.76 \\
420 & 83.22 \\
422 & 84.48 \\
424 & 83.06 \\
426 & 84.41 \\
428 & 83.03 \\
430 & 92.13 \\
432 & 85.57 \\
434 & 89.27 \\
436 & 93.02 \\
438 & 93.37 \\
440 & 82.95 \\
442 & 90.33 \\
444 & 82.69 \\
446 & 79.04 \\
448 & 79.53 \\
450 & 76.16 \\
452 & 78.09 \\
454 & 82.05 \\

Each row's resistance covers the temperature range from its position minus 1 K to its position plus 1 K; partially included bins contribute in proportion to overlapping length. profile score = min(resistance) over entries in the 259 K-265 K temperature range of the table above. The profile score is 83.32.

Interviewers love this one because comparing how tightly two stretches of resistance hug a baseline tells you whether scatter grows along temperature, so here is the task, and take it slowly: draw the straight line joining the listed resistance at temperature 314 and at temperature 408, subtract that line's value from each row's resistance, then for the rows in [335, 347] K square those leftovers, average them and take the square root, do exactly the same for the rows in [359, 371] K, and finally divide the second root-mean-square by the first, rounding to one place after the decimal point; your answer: 1.5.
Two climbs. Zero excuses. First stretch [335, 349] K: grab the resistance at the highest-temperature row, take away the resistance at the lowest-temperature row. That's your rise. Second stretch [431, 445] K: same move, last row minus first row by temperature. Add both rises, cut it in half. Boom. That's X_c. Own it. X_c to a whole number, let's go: -6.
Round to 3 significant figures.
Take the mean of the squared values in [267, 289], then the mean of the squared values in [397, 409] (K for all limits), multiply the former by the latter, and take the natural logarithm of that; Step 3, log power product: 17.9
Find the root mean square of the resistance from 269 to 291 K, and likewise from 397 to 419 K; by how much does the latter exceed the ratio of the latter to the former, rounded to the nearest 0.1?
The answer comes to 88.4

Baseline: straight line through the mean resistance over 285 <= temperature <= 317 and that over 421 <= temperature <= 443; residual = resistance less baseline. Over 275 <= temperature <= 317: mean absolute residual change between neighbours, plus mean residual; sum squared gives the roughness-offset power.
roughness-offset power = 47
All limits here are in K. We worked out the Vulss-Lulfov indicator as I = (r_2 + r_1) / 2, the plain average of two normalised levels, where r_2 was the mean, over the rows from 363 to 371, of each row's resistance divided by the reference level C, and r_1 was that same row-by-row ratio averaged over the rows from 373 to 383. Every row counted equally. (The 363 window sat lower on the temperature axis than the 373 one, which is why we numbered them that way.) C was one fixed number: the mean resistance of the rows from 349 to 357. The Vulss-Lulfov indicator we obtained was 1.122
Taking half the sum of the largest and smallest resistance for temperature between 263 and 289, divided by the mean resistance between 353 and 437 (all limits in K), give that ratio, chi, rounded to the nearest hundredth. 1.04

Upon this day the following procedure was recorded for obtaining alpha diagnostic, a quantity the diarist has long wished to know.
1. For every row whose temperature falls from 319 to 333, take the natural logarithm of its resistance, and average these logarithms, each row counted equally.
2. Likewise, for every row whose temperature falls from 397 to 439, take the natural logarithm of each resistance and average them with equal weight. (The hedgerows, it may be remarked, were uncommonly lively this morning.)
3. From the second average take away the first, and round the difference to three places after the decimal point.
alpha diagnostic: 0.124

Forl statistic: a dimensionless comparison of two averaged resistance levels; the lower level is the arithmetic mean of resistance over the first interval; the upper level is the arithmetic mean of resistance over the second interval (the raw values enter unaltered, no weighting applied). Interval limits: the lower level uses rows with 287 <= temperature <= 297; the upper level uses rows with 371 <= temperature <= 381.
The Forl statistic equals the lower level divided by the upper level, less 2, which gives -1.01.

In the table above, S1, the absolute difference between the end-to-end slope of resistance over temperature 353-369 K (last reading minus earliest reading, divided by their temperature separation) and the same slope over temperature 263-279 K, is 0.24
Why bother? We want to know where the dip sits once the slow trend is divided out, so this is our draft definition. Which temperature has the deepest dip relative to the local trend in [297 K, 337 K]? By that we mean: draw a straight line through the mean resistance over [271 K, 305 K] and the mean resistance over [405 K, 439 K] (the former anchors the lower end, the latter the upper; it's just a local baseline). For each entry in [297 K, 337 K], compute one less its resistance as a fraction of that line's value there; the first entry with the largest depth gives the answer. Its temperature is 302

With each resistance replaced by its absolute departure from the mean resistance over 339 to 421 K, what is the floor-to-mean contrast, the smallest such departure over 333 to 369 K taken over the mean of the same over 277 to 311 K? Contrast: 0.24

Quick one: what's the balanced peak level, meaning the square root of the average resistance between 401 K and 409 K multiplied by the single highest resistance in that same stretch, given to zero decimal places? 92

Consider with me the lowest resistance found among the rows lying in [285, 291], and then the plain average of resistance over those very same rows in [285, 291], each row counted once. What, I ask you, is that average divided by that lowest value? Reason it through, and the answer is 1.04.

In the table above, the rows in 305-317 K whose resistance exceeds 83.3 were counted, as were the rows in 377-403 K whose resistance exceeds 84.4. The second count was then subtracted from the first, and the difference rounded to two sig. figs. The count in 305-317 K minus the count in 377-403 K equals -10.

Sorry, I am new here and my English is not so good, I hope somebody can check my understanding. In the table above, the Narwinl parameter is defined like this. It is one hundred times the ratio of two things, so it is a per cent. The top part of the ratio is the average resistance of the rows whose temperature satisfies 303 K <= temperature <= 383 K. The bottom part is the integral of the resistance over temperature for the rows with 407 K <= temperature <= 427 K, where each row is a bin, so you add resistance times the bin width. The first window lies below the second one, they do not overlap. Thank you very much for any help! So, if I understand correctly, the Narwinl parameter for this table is 4.3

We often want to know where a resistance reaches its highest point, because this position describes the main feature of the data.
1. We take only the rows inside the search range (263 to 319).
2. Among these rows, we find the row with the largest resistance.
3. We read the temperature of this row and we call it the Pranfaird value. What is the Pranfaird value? 274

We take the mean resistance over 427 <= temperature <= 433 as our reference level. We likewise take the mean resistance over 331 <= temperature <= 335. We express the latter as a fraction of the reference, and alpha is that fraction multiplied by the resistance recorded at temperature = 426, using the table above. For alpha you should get 80.5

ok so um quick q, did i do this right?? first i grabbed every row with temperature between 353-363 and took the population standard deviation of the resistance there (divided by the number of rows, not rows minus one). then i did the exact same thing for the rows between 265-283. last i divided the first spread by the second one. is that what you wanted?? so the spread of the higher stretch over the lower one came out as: 0.3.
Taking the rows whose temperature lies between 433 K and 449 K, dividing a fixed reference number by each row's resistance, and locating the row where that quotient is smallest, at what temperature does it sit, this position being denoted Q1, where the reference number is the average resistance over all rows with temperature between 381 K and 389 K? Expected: 438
